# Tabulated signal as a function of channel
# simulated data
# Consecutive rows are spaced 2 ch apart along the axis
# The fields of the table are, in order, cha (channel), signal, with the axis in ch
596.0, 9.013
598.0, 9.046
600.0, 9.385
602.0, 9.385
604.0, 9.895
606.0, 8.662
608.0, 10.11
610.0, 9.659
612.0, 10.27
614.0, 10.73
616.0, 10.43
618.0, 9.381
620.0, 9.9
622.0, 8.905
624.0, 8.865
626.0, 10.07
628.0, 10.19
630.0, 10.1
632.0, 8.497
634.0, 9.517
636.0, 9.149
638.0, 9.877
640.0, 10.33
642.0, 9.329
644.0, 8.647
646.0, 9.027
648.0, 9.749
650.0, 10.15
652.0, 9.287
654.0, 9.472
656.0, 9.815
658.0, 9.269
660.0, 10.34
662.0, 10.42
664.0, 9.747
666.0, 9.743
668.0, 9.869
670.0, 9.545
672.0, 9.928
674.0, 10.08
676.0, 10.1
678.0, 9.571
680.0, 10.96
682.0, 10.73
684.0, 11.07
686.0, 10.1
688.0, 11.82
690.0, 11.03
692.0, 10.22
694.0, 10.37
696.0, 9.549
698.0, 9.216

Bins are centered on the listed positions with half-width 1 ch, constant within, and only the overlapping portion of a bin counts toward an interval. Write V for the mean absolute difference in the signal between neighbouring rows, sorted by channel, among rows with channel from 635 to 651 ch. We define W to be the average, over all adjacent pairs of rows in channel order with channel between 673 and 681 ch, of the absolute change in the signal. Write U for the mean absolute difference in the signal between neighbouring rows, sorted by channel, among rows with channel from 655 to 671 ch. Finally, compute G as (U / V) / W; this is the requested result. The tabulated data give 1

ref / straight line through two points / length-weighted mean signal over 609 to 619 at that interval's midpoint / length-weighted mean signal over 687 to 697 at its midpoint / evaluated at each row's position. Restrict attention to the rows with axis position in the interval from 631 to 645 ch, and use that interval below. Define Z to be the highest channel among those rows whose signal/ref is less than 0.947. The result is 644.0 ch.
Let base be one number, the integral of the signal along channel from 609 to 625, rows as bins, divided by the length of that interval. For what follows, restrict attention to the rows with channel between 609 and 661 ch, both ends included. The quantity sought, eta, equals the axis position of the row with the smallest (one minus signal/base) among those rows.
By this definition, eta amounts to 614.0 ch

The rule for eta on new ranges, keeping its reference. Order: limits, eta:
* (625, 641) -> 640.0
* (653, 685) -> 684.0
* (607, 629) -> 614.0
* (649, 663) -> 662.0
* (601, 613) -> 612.0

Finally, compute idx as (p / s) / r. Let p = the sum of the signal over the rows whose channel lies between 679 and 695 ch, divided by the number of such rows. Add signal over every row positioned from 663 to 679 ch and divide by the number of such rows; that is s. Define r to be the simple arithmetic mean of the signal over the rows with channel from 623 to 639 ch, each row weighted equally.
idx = 0.115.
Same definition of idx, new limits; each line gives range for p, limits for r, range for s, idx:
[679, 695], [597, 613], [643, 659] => 0.120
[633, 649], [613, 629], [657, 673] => 0.098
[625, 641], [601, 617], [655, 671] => 0.100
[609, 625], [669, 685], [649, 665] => 0.097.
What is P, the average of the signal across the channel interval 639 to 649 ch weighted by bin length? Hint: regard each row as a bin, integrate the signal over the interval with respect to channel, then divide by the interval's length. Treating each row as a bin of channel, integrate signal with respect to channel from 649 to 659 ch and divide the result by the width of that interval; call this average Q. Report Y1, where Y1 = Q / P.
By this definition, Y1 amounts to 1.02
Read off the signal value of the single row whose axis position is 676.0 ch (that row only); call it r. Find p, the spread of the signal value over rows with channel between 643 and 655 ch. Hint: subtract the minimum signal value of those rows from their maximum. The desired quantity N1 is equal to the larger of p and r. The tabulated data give 10.1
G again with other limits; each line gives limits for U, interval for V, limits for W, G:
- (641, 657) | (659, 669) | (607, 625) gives 4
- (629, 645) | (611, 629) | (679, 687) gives 3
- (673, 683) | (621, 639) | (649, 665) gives 2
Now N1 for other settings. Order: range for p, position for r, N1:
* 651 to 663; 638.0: 9.9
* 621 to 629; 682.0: 10.7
